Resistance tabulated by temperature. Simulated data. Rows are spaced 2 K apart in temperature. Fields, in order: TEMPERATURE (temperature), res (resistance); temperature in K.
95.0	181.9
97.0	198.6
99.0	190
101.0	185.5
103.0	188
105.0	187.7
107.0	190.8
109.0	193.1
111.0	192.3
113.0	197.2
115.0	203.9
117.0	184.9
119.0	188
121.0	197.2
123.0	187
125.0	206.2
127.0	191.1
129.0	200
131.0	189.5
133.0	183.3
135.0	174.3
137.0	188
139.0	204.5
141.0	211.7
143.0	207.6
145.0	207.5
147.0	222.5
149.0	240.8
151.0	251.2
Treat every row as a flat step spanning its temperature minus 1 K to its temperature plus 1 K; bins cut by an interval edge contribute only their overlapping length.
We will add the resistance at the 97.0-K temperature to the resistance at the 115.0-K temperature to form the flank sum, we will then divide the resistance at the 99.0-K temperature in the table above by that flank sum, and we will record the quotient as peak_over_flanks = 0.472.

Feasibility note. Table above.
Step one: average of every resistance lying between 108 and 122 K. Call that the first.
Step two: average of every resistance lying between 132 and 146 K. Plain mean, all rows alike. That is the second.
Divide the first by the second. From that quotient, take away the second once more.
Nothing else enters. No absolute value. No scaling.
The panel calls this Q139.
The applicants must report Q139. -196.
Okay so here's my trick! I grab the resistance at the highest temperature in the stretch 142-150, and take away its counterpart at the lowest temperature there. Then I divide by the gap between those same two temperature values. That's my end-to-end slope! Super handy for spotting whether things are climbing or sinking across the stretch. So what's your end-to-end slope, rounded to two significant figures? 5.5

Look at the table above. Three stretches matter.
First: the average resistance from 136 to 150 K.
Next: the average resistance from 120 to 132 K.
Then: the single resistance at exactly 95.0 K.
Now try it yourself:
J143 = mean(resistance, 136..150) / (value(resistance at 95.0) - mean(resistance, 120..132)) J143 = -16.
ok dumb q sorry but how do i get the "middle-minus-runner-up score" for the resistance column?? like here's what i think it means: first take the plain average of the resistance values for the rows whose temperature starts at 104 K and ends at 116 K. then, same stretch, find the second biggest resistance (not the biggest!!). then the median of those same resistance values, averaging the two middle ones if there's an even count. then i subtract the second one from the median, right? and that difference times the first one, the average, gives -874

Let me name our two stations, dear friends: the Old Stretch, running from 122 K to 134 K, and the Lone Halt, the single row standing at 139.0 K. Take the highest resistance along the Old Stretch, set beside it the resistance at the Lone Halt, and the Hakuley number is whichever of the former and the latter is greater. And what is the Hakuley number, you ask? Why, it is 206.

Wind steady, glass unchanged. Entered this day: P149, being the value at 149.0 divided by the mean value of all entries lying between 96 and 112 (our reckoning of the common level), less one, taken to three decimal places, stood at 0.262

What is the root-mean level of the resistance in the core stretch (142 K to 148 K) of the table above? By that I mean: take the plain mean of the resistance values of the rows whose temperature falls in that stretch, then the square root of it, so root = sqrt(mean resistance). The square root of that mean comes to 14.6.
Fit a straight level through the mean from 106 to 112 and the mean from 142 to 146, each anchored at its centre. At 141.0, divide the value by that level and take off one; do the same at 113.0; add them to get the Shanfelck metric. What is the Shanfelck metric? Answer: 0.04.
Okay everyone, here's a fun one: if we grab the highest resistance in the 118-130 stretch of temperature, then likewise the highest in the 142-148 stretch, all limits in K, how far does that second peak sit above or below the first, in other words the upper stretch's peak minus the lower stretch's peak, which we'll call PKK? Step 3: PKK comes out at 16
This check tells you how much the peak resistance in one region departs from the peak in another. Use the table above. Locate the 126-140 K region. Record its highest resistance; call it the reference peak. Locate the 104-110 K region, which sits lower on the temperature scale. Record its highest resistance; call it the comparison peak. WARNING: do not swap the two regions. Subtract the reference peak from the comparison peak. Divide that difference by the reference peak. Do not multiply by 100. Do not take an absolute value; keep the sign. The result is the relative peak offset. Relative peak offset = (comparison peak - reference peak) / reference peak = -0.056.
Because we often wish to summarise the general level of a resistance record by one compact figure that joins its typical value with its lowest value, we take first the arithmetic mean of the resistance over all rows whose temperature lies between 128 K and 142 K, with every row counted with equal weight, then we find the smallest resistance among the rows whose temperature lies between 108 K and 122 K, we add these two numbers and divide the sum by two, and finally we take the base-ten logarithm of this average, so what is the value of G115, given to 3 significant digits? 2.28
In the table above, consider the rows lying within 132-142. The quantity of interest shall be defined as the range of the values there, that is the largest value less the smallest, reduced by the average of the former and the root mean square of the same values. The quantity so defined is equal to -78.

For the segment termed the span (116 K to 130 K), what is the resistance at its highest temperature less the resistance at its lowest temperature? 15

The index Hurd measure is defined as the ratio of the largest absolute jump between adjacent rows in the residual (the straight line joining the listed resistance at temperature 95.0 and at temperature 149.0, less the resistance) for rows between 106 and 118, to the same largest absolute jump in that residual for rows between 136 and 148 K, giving 1.5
